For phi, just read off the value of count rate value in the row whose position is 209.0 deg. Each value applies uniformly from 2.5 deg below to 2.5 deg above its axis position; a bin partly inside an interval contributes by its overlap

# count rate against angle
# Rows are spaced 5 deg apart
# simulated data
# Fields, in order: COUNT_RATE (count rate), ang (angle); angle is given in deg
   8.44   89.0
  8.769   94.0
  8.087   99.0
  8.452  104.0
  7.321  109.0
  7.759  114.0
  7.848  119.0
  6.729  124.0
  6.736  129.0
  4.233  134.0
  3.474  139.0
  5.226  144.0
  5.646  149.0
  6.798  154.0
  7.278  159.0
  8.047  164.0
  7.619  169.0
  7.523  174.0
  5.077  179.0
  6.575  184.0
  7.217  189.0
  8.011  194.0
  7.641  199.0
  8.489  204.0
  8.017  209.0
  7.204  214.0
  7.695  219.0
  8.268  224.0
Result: 8.017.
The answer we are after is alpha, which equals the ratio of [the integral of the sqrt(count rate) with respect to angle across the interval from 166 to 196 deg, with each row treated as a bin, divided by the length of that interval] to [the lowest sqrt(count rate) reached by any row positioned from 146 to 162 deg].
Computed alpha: 1.11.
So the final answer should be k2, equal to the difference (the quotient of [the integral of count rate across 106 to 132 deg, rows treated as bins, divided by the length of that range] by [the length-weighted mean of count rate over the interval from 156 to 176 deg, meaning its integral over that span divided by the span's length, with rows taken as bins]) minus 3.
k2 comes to -2.05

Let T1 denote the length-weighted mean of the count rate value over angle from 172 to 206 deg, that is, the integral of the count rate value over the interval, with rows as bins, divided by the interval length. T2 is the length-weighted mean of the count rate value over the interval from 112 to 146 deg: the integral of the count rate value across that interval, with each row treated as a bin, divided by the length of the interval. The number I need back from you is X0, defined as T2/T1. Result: 0.83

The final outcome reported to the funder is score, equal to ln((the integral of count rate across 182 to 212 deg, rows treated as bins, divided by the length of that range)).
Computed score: 2.04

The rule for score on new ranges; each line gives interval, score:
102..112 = 2.06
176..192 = 1.85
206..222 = 2.04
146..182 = 1.92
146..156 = 1.82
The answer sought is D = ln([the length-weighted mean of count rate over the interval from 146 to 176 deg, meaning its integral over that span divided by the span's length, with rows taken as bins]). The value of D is 1.96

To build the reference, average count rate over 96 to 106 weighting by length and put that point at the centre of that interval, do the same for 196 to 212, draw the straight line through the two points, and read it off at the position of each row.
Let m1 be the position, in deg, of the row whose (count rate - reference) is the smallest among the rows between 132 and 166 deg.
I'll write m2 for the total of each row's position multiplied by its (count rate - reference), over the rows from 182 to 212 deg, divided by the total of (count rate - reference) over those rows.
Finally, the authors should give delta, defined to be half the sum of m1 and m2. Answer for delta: 161.7 deg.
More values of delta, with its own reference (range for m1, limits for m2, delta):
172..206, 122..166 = 159.6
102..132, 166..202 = 152.7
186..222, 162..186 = 183.9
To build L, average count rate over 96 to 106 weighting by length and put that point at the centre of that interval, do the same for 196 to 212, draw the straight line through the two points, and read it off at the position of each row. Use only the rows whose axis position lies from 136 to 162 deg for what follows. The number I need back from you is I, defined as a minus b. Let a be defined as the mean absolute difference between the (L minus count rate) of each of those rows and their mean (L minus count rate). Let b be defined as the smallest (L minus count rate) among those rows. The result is 0.24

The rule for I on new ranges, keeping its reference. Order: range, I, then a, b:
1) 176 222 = 1.20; 0.73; -0.47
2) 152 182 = 0.67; 0.75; 0.08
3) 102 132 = 0.71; 0.53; -0.17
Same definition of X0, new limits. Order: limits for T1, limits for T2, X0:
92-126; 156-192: 0.90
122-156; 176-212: 1.32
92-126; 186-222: 0.99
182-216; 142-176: 0.91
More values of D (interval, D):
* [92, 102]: 2.13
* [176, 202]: 1.94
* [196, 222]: 2.06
